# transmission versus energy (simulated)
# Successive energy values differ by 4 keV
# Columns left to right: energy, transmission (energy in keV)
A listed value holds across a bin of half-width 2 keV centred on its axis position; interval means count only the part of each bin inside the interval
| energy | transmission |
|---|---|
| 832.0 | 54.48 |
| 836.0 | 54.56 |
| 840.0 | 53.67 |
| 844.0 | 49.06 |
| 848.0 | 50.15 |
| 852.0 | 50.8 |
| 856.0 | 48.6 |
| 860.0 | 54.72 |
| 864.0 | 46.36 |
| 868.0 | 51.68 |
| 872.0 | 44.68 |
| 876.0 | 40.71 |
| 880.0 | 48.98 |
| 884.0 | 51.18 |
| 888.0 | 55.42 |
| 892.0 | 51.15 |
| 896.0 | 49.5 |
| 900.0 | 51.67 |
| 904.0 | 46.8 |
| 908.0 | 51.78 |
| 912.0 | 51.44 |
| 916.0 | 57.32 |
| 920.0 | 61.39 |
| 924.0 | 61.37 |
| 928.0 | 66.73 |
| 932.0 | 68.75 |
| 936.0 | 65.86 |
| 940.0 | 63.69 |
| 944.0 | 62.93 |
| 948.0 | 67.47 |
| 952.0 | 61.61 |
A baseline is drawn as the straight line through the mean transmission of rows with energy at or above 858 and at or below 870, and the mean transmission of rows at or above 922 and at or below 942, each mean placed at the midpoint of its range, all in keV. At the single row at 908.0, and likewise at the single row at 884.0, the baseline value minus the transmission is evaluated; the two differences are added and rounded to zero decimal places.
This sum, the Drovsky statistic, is 12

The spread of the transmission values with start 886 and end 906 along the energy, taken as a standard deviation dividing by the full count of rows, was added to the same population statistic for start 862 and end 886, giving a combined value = 6.7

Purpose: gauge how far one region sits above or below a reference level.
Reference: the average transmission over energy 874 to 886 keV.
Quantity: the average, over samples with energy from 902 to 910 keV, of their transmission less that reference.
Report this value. 2.3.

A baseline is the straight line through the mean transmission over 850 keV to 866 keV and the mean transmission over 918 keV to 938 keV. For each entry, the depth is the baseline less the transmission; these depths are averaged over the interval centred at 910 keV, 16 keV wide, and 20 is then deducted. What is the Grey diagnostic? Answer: -10.8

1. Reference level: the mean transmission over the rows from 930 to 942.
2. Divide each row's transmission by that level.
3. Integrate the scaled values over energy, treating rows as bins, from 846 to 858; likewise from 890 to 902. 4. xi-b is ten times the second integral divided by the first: 10.2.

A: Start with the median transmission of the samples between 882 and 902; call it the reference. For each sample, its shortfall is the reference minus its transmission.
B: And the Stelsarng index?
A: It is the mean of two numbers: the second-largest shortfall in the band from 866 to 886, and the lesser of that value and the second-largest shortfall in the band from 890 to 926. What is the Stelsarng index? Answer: 4.1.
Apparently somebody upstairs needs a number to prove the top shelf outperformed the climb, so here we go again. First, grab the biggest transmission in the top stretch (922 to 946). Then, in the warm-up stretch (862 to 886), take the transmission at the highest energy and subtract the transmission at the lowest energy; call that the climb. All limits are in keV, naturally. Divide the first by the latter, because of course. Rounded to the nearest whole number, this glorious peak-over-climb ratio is 14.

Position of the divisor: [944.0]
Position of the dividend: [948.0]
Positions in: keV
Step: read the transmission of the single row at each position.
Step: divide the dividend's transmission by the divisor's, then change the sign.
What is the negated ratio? -1.07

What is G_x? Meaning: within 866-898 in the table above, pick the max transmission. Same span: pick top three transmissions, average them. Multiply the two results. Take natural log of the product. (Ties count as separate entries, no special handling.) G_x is 7.98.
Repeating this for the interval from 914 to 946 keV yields 8.44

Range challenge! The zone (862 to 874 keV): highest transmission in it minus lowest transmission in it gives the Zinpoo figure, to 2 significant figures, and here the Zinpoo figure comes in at 7.0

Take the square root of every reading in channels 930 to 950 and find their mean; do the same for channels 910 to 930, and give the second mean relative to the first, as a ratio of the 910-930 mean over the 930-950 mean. 0.95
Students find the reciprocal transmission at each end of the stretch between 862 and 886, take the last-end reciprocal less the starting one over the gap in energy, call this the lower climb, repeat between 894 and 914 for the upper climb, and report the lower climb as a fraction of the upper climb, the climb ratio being 2.1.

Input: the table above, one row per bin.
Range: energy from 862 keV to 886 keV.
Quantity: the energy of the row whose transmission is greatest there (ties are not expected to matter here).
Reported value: 868.0 keV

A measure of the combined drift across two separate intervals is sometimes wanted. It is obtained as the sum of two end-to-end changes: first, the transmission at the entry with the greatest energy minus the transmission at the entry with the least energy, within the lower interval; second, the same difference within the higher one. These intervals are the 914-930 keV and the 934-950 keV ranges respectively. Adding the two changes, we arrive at 11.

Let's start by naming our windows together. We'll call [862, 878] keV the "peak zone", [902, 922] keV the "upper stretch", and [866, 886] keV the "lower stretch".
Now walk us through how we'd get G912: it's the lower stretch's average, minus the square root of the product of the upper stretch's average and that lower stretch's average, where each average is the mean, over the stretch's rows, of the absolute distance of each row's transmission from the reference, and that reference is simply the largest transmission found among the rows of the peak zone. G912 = 0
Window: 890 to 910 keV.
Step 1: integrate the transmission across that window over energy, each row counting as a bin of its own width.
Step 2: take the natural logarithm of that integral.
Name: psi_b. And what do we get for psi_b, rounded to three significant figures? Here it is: 6.91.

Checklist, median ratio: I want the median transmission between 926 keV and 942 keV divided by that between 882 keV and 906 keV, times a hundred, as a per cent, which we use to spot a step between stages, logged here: 130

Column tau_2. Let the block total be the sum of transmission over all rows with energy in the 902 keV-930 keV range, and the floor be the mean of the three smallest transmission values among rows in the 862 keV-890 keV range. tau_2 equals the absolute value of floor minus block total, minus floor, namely 309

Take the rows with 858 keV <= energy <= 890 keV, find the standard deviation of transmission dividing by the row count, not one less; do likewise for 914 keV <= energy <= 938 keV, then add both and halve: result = 4.3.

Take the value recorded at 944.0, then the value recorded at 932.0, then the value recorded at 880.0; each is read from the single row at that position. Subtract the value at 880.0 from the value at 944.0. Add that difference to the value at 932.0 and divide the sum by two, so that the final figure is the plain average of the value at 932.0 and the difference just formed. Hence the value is 41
